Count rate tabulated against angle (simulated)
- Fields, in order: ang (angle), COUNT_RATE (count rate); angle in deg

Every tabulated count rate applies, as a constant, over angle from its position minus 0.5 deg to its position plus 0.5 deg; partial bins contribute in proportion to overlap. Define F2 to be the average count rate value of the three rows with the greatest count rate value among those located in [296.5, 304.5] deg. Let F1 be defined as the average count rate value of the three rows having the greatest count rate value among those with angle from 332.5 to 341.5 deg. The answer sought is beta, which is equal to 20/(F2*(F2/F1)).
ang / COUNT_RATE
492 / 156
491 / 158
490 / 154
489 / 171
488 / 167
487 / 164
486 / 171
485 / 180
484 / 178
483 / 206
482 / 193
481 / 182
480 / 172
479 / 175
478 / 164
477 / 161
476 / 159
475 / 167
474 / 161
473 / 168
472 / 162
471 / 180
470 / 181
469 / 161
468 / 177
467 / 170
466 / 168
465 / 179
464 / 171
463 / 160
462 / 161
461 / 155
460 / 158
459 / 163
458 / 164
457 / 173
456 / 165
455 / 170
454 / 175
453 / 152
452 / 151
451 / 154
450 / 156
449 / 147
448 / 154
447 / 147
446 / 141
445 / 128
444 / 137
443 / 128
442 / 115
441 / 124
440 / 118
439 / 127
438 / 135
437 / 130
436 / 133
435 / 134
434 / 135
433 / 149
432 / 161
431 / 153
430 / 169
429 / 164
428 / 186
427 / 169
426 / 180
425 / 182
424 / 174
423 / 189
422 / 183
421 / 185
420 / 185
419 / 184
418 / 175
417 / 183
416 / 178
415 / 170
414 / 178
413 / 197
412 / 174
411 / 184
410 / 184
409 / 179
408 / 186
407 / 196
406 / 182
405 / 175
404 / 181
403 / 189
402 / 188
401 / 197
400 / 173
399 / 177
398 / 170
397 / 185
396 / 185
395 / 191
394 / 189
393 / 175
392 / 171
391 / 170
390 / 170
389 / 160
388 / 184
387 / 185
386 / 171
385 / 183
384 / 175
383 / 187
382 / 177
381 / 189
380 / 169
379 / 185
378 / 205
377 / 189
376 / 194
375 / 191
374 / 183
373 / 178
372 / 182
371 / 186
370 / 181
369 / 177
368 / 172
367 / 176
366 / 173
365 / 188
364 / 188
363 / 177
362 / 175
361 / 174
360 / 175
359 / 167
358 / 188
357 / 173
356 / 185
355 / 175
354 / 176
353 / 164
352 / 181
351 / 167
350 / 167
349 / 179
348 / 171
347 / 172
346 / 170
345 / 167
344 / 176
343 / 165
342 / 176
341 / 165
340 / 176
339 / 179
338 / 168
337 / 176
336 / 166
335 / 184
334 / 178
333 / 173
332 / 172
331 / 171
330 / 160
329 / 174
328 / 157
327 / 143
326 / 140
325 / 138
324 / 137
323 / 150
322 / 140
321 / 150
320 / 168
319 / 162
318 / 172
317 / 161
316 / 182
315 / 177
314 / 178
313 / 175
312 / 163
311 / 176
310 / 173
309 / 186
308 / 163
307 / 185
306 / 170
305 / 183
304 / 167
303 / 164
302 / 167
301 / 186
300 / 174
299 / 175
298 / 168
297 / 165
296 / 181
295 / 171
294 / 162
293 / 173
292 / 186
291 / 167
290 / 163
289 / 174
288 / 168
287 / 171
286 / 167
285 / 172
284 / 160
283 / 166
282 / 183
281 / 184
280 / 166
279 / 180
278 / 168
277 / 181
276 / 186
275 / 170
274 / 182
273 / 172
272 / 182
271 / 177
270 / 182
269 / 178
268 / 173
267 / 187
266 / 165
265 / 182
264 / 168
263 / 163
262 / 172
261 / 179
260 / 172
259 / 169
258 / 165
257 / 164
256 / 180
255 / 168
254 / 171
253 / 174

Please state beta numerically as 0.113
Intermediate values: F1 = 180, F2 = 178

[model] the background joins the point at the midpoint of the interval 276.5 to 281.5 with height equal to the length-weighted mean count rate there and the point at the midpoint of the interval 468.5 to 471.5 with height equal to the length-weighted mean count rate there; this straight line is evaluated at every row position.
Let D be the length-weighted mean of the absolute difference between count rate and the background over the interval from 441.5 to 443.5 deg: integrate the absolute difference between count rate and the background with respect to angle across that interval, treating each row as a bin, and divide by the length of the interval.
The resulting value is 53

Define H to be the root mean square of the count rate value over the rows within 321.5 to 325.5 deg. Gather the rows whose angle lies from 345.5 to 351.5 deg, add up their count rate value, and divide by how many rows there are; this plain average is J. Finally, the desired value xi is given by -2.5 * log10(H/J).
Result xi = 0.21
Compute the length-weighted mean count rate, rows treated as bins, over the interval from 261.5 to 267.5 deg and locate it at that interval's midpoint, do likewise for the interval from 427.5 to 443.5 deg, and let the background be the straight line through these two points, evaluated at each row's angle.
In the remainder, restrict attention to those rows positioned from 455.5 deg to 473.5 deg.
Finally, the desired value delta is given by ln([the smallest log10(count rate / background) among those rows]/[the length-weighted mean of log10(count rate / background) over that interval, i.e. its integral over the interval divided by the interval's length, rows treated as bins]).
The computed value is -0.50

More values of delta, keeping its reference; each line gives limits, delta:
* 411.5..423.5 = -0.36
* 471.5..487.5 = -0.40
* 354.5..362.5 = -0.56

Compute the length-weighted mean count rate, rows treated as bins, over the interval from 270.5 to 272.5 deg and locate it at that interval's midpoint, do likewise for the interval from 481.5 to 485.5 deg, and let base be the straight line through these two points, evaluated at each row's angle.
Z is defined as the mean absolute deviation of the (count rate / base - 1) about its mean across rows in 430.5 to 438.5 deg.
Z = 0.053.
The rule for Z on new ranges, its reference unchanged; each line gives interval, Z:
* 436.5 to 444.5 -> 0.031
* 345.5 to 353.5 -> 0.024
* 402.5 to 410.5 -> 0.026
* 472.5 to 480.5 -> 0.024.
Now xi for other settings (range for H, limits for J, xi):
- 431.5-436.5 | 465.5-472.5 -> 0.20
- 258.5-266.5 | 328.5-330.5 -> -0.03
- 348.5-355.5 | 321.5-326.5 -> -0.22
